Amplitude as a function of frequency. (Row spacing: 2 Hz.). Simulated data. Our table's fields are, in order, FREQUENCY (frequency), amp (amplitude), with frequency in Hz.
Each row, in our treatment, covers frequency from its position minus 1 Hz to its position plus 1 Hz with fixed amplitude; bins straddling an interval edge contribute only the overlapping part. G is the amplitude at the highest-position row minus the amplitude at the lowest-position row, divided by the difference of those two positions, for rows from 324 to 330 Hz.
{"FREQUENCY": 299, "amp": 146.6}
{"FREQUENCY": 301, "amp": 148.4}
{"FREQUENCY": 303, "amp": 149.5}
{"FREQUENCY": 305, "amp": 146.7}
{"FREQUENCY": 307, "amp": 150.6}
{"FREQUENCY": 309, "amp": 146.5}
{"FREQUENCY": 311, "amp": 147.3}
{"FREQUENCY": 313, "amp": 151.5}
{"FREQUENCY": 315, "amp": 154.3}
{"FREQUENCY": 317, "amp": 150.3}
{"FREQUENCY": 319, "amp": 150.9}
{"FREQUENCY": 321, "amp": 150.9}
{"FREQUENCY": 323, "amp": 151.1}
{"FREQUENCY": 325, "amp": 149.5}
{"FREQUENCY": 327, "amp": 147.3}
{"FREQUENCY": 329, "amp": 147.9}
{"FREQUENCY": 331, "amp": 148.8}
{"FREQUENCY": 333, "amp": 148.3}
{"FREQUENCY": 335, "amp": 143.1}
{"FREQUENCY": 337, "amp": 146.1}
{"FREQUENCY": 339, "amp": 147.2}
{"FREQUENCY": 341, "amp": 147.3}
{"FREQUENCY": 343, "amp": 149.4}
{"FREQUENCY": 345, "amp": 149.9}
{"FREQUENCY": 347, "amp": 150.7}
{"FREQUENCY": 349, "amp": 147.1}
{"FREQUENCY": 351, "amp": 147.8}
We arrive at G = -0.4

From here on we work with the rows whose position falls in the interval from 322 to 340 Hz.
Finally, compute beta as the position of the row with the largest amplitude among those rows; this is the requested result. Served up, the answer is 323 Hz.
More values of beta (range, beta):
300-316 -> 315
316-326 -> 323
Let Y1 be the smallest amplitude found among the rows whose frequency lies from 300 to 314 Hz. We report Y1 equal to 146.5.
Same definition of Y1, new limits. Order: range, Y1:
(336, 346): 146.1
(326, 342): 143.1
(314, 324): 150.3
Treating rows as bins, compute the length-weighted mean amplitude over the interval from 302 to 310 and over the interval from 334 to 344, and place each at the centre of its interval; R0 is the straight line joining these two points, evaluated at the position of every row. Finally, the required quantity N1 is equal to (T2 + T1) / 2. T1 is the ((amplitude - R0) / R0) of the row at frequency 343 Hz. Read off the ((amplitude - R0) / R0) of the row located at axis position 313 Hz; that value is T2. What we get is 0.022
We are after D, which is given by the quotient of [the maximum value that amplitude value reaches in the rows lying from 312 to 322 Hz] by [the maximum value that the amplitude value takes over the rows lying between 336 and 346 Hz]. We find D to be 1.03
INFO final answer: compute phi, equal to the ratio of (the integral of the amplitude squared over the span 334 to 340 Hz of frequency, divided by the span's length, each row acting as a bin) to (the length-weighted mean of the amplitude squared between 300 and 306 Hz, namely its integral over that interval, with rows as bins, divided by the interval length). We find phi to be 0.96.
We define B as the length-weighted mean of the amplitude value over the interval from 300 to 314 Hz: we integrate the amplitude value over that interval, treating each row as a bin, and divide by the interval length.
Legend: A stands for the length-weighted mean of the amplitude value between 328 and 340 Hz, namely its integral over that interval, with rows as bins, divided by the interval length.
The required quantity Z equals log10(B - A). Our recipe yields 0.24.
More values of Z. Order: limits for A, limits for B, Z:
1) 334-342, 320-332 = 0.52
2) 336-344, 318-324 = 0.54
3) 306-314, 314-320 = 0.46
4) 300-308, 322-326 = 0.18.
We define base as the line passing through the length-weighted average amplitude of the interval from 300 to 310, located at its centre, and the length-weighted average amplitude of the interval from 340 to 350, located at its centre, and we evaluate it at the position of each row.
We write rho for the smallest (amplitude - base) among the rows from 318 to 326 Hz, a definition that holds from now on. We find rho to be 0.9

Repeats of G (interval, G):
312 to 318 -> -0.3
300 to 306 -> -0.4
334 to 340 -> 1.0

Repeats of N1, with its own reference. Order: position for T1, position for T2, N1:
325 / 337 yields 0.005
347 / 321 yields 0.027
